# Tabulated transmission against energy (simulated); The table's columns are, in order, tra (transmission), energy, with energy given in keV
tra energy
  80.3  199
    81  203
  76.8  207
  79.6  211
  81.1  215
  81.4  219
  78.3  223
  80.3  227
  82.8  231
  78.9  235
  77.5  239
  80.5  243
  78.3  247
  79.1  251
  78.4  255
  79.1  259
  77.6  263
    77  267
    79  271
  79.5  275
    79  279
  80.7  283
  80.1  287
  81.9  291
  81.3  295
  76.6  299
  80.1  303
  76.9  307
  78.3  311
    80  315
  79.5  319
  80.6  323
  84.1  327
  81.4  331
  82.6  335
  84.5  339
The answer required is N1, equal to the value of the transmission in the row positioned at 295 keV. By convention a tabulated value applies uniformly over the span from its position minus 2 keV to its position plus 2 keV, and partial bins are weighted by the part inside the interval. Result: 81.3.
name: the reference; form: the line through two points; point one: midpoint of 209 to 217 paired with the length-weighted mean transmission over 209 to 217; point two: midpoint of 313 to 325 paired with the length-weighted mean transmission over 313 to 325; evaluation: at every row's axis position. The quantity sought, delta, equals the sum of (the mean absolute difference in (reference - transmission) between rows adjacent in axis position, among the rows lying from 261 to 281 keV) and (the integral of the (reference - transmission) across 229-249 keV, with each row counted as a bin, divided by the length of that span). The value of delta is 1.6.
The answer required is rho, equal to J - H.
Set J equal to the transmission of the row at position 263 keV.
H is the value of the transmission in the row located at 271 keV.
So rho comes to -1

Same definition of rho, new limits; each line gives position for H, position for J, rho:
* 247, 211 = 1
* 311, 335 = 4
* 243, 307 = -4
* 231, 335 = 0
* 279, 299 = -2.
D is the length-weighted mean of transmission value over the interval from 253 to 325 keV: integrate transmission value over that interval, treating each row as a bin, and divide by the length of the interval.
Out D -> 79.2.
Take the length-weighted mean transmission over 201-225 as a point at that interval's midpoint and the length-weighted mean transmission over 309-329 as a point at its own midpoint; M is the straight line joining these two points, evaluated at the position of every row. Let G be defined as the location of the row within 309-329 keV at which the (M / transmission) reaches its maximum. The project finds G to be 311 keV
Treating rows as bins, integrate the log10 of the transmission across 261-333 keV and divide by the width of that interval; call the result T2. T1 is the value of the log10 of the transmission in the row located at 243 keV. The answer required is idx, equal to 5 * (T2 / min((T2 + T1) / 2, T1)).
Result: 4.994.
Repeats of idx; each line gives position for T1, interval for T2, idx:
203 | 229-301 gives 4.988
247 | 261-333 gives 5.019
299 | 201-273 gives 5.039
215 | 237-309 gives 4.985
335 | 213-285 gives 4.977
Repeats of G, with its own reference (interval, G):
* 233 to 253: 239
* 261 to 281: 267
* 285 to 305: 299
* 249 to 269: 267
